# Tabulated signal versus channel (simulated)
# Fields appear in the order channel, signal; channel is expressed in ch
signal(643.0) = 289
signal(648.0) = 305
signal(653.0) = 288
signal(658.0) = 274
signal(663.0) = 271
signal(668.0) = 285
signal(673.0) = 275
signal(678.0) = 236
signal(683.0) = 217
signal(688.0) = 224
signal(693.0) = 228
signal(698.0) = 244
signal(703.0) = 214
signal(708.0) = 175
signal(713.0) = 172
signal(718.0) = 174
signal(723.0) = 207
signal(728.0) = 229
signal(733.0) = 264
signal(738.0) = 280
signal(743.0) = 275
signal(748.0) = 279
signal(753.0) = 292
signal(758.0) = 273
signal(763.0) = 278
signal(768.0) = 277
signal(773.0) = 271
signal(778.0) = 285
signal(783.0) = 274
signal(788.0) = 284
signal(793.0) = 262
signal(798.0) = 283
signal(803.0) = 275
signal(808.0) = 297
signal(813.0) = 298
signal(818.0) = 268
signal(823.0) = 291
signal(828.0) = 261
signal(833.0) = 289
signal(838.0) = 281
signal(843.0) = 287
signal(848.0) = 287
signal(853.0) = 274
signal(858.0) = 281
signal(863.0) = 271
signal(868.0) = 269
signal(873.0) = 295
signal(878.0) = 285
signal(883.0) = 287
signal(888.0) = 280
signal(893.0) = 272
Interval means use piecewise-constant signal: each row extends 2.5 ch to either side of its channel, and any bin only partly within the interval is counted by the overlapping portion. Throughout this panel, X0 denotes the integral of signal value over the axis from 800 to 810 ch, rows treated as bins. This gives 2853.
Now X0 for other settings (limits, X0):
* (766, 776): 2744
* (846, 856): 2802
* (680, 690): 2211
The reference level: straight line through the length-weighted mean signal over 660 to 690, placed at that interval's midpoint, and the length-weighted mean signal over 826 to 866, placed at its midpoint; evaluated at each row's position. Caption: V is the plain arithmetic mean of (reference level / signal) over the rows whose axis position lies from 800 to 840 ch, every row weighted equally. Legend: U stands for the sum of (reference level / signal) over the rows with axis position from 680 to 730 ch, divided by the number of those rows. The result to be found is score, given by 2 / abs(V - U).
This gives 7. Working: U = 1.25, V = 0.975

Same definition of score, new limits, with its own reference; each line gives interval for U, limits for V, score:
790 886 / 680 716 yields 8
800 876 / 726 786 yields 131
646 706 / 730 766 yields 38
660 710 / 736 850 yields 16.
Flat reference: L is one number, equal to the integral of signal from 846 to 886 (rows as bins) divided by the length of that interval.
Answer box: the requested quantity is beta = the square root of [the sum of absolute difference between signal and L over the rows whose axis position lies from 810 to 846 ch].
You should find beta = 8.6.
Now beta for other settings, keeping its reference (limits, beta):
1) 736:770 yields 5.9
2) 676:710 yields 20.7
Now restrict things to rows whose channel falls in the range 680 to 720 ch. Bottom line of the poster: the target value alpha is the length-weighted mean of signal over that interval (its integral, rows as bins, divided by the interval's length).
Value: 207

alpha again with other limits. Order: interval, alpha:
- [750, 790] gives 279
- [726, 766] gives 272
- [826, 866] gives 279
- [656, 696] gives 251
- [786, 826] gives 282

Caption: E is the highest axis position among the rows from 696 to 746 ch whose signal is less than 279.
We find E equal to 743.0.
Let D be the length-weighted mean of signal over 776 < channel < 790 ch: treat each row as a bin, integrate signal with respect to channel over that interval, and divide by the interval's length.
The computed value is 281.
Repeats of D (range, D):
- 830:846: 285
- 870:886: 288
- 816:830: 274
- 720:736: 233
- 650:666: 279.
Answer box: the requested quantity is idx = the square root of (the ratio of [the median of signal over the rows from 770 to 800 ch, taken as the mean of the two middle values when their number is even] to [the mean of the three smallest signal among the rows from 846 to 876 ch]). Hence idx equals 1.01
